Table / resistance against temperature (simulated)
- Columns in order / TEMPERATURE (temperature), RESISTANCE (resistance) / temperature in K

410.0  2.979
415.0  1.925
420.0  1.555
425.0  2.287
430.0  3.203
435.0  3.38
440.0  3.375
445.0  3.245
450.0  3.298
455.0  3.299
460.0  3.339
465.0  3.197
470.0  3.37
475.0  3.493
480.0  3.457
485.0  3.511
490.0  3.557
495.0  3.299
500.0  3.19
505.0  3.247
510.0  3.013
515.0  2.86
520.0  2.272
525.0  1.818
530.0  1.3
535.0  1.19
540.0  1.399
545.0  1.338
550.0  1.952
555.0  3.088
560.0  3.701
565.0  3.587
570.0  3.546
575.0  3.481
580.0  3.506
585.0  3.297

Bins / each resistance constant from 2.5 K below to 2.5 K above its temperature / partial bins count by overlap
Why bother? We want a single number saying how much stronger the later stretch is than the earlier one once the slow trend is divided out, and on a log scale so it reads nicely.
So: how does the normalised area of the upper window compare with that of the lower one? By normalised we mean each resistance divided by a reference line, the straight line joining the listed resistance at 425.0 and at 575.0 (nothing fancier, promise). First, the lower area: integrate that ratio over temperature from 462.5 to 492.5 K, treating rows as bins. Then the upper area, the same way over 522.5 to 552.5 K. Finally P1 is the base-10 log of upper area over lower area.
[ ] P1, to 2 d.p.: -0.43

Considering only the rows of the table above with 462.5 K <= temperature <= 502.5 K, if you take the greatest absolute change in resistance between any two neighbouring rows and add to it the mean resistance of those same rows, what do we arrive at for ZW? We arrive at 3.6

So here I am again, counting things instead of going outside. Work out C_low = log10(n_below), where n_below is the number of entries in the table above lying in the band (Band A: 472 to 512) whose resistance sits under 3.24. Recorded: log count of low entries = 0.3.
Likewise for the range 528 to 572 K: 0.8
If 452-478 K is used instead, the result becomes 0.0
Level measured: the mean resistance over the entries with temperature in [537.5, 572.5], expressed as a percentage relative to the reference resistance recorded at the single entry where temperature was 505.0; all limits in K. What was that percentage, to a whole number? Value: 82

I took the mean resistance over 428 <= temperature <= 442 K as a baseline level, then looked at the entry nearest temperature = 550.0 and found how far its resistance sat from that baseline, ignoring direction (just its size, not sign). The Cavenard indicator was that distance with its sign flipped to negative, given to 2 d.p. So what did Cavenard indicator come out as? -1.37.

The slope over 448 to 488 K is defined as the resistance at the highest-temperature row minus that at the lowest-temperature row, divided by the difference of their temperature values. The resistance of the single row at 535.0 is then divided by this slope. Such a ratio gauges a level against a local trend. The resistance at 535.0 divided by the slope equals 196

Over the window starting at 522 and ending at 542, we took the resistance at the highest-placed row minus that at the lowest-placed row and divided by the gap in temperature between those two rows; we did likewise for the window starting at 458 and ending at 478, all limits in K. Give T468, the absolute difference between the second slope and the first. 0.038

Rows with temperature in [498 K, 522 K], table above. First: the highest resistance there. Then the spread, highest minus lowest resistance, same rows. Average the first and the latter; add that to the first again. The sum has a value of 5.4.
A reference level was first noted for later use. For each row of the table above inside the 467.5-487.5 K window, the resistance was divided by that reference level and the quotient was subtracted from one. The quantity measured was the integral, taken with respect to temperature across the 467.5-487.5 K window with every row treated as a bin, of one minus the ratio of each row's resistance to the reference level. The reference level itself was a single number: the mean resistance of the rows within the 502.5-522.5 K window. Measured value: -4 K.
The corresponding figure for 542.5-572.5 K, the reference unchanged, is 0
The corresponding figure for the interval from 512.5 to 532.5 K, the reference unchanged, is 6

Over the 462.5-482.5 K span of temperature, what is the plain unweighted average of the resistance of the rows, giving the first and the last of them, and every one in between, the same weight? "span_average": 3.38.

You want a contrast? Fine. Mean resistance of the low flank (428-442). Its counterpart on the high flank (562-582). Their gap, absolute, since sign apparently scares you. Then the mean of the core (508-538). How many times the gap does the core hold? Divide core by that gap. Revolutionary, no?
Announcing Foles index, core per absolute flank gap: 10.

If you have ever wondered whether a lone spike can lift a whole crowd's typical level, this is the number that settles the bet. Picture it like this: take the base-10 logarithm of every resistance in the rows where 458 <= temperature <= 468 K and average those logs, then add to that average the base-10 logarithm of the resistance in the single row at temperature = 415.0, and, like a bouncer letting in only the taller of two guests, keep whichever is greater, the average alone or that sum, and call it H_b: 0.80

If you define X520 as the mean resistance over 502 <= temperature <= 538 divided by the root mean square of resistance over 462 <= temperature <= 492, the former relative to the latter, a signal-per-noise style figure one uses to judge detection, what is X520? 0.65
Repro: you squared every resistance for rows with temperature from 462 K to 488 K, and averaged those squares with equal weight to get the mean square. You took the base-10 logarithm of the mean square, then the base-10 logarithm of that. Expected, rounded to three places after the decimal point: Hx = 0.027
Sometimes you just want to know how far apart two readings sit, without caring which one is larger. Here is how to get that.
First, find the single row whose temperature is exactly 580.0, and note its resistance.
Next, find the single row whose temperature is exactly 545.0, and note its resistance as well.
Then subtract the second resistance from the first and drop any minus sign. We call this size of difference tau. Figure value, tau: 2.2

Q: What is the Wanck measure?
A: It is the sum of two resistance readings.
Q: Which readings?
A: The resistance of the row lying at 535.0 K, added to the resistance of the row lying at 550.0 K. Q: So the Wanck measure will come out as 3.1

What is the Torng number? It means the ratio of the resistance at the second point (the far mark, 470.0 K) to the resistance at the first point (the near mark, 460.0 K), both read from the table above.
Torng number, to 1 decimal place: 1.0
